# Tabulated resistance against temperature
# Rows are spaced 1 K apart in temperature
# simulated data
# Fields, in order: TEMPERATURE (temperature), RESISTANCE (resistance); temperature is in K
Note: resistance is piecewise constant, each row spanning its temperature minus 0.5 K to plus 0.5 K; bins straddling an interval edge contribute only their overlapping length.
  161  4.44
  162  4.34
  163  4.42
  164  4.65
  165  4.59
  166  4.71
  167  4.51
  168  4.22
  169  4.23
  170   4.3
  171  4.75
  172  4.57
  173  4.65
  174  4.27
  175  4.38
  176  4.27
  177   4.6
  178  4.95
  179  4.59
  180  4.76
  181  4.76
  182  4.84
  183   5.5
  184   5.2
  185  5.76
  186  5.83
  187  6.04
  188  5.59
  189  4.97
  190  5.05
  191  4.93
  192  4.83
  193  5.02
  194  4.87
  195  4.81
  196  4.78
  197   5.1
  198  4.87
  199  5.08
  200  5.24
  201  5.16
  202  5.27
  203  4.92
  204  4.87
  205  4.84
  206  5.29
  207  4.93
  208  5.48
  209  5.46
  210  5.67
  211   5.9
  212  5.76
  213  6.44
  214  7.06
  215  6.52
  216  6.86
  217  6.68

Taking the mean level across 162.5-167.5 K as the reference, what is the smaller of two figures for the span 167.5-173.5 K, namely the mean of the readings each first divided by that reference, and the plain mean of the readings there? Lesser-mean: 0.97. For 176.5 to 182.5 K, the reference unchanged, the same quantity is 1.04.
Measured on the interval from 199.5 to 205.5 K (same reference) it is 1.10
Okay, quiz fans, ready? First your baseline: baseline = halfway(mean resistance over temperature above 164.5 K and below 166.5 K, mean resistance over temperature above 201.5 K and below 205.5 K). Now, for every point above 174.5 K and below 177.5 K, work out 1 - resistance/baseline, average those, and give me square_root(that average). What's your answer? 0.287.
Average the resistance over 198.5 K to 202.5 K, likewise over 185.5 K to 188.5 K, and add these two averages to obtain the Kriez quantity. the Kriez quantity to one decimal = 11.0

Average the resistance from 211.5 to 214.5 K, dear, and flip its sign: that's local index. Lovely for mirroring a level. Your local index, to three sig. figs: -6.42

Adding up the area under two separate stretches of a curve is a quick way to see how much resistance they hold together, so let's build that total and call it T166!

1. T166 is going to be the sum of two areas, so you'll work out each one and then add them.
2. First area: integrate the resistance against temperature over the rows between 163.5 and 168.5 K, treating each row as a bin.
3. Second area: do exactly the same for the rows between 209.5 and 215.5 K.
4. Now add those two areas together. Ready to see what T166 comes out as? 60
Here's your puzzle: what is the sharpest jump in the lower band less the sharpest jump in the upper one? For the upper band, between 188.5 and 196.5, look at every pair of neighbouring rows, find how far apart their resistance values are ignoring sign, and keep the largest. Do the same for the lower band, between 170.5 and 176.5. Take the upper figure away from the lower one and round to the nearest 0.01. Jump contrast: 0.19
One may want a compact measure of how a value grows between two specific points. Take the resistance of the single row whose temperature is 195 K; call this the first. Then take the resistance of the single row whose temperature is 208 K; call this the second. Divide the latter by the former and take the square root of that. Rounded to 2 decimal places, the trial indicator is 1.07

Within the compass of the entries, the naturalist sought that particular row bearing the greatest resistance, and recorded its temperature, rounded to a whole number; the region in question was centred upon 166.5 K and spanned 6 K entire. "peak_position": 166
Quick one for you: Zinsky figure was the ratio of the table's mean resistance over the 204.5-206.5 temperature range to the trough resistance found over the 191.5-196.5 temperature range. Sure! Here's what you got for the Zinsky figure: 1.06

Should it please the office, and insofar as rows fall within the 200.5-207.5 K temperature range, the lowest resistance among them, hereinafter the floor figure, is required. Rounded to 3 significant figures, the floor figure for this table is 4.84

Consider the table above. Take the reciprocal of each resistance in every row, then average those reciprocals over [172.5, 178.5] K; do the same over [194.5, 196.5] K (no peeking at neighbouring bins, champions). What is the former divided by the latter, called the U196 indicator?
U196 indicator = 1.06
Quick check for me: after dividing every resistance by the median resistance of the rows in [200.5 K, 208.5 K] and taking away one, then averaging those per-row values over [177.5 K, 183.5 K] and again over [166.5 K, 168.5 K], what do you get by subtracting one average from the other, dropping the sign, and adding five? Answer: 5.11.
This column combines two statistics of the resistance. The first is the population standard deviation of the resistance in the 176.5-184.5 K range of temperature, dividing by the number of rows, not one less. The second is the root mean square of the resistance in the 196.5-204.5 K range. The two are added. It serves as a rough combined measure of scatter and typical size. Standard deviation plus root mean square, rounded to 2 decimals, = 5.36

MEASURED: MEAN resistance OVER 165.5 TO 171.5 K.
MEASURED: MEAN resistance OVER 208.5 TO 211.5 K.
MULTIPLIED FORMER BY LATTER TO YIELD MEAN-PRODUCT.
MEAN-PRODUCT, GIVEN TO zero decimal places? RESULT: 25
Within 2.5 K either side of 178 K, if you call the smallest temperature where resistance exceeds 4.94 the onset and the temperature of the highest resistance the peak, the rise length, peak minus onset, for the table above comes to 0 K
